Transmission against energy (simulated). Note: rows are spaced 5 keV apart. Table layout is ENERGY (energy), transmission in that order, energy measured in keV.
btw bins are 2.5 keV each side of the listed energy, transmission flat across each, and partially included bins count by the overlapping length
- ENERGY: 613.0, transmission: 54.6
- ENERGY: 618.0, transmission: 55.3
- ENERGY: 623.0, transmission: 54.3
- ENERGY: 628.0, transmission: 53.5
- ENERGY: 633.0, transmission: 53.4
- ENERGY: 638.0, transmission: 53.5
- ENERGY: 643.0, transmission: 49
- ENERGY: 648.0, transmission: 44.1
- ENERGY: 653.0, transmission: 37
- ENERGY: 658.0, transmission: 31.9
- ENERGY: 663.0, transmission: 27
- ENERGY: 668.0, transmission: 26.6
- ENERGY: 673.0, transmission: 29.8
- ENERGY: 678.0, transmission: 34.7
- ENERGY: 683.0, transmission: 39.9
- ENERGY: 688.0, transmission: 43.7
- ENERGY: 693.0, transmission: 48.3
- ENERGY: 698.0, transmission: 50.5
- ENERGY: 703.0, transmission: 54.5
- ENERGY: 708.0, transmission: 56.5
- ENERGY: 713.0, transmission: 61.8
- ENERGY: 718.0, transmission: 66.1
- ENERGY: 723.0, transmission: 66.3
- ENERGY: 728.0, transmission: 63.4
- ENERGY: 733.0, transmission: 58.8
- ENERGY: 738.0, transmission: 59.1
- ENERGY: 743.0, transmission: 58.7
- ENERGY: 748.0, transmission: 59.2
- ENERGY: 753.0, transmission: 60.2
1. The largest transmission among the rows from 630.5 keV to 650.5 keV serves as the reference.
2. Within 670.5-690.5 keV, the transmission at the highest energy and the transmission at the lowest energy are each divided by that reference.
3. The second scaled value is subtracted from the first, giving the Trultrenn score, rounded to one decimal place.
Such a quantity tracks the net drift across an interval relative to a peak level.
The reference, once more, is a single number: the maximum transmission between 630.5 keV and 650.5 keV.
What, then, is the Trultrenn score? 0.3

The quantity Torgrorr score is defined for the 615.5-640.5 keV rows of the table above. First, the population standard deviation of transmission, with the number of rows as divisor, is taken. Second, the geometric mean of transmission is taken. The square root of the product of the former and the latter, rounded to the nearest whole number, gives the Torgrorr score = 6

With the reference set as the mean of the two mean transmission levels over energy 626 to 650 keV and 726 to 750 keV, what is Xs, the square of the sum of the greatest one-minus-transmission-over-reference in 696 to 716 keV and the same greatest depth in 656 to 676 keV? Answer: 0.4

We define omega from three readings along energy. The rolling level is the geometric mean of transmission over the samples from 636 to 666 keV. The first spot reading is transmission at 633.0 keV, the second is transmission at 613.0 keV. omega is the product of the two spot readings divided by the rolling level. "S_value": 74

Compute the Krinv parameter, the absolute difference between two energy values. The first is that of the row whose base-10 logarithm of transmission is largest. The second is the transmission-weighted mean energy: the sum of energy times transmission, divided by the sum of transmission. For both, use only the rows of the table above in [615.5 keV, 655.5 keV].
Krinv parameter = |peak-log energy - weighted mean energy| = 16.3 keV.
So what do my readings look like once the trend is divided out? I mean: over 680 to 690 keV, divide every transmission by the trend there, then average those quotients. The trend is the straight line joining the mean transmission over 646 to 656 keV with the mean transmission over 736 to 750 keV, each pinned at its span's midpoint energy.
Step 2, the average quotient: 0.88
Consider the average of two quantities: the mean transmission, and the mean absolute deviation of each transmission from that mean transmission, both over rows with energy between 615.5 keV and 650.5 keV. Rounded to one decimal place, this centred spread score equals 27.5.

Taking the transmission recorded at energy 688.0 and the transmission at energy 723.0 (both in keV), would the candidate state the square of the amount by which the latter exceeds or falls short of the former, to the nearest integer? 511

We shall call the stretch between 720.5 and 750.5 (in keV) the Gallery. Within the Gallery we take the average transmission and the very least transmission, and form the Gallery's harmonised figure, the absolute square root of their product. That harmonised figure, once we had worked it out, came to 60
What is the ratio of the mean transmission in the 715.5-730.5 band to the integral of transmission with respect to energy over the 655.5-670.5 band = 0.153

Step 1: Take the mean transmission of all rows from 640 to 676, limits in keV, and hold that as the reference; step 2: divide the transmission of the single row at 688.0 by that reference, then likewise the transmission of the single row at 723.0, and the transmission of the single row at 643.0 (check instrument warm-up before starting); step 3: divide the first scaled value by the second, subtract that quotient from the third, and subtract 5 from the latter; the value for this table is -4.3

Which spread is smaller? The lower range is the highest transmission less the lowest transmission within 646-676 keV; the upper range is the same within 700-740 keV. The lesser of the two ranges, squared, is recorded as 139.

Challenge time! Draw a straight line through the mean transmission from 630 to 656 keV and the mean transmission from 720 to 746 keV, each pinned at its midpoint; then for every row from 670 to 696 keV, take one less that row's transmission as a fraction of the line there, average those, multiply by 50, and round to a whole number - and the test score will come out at 13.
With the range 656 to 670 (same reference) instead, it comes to 22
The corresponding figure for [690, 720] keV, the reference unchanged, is 1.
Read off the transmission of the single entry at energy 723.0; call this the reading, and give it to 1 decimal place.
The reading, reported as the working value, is 66.3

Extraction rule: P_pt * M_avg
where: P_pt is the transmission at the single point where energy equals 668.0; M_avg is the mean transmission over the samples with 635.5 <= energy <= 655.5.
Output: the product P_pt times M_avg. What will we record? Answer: 1221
